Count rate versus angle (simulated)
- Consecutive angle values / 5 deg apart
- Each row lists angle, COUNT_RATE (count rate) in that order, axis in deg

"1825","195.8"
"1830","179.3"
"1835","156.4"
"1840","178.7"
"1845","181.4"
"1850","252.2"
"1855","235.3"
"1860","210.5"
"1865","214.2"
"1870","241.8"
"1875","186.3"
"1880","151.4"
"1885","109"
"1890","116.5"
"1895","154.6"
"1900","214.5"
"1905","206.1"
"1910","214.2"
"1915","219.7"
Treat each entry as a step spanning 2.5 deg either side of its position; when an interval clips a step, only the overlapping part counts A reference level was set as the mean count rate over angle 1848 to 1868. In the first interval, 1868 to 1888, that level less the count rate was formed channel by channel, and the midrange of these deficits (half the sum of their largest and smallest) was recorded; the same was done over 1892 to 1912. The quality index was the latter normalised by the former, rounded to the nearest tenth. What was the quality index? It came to 0.8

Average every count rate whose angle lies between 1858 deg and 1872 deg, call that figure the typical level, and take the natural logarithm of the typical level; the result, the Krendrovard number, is 5.40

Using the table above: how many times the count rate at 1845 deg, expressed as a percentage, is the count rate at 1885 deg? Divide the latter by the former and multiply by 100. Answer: 60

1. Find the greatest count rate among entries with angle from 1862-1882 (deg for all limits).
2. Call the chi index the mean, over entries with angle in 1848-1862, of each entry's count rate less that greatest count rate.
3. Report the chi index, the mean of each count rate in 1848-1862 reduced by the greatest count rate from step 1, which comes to -9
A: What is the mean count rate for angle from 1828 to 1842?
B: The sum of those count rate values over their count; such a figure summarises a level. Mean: 171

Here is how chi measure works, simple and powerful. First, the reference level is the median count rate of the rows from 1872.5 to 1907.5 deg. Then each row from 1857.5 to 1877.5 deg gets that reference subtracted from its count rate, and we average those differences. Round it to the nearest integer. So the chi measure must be 59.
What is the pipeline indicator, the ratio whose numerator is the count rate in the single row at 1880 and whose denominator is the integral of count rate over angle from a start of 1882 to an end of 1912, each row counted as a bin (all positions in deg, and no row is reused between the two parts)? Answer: 0.030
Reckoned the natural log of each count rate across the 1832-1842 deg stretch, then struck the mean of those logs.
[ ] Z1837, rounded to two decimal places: 5.12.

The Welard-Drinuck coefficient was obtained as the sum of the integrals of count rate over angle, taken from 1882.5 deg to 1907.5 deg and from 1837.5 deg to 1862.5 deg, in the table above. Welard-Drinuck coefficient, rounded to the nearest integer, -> 9294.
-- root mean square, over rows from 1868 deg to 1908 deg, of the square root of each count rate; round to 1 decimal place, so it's 13.1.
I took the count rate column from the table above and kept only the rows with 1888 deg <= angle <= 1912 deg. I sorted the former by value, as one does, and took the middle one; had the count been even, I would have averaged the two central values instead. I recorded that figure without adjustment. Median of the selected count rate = 206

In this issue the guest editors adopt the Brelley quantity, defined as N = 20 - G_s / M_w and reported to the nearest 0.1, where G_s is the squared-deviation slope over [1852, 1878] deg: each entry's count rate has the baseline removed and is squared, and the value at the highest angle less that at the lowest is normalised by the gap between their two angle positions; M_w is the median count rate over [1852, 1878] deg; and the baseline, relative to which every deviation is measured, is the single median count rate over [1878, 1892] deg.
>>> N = 22.2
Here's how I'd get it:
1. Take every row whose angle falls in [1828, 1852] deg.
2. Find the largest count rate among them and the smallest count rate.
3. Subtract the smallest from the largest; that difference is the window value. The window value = 96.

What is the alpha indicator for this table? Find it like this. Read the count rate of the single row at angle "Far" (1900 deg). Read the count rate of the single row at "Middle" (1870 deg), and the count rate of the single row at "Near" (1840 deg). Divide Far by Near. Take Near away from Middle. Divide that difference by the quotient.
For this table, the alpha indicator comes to 53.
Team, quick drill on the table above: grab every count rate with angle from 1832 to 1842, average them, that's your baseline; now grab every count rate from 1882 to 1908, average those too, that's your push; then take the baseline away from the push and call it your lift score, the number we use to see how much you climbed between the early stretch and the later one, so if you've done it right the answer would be -7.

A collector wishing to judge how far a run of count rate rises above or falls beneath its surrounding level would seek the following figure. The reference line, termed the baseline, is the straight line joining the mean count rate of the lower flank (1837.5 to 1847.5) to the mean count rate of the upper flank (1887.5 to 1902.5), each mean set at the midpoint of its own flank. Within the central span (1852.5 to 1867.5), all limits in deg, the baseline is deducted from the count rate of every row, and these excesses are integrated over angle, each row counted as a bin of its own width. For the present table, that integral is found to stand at 690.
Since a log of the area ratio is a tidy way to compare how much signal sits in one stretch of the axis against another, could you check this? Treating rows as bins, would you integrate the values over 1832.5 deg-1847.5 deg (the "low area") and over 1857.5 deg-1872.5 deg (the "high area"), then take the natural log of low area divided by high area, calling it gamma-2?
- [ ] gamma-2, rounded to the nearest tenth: -0.3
